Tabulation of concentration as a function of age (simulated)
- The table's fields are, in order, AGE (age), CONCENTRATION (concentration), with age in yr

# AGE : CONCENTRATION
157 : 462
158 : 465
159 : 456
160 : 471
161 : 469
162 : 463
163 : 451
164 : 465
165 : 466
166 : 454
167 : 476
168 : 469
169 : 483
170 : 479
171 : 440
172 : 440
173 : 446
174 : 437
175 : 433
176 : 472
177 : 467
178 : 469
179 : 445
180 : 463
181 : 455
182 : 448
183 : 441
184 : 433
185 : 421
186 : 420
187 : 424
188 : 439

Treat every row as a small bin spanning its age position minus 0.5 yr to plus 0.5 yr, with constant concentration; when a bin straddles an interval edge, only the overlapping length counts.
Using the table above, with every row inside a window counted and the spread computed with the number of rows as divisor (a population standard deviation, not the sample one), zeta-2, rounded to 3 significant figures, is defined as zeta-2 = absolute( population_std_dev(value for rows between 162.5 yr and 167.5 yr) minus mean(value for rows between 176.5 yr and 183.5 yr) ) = 446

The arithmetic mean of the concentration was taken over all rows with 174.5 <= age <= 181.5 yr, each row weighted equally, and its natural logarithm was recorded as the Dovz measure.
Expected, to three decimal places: 6.126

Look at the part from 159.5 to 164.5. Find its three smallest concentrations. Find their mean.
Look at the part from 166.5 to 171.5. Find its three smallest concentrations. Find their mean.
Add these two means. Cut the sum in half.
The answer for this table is 461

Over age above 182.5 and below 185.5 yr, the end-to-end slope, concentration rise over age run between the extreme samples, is -10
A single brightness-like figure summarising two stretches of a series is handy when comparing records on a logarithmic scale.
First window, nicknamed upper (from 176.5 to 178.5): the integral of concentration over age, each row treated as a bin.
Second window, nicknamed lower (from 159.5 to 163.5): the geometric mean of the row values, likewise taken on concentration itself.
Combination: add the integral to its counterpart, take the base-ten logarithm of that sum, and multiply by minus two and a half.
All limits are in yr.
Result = -7.9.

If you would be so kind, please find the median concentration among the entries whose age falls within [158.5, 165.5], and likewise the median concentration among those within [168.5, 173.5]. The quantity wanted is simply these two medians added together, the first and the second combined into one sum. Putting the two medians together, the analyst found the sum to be 911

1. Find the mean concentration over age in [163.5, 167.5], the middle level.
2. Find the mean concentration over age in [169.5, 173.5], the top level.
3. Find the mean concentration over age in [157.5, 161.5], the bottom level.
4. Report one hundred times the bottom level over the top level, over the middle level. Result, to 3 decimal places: 0.222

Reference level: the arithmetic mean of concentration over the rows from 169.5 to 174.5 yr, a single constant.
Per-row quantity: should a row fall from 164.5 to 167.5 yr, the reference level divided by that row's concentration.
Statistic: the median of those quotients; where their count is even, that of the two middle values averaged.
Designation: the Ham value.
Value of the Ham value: 0.96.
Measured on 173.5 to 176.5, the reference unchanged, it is 1.03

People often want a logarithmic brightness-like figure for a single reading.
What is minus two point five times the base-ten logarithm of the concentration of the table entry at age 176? -6.68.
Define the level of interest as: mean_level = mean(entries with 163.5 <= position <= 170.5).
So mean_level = 470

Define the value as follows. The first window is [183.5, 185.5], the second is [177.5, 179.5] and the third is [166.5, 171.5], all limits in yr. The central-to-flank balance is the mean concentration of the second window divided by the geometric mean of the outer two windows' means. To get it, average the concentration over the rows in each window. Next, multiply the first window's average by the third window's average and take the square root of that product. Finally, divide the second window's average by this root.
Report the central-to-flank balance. 1.02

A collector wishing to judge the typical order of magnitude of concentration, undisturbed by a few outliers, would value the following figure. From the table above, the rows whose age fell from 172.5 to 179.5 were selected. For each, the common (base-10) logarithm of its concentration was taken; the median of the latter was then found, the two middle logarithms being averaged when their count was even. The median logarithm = 2.65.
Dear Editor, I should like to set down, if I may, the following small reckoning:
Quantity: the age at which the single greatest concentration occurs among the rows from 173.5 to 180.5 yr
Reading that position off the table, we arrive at 176 yr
